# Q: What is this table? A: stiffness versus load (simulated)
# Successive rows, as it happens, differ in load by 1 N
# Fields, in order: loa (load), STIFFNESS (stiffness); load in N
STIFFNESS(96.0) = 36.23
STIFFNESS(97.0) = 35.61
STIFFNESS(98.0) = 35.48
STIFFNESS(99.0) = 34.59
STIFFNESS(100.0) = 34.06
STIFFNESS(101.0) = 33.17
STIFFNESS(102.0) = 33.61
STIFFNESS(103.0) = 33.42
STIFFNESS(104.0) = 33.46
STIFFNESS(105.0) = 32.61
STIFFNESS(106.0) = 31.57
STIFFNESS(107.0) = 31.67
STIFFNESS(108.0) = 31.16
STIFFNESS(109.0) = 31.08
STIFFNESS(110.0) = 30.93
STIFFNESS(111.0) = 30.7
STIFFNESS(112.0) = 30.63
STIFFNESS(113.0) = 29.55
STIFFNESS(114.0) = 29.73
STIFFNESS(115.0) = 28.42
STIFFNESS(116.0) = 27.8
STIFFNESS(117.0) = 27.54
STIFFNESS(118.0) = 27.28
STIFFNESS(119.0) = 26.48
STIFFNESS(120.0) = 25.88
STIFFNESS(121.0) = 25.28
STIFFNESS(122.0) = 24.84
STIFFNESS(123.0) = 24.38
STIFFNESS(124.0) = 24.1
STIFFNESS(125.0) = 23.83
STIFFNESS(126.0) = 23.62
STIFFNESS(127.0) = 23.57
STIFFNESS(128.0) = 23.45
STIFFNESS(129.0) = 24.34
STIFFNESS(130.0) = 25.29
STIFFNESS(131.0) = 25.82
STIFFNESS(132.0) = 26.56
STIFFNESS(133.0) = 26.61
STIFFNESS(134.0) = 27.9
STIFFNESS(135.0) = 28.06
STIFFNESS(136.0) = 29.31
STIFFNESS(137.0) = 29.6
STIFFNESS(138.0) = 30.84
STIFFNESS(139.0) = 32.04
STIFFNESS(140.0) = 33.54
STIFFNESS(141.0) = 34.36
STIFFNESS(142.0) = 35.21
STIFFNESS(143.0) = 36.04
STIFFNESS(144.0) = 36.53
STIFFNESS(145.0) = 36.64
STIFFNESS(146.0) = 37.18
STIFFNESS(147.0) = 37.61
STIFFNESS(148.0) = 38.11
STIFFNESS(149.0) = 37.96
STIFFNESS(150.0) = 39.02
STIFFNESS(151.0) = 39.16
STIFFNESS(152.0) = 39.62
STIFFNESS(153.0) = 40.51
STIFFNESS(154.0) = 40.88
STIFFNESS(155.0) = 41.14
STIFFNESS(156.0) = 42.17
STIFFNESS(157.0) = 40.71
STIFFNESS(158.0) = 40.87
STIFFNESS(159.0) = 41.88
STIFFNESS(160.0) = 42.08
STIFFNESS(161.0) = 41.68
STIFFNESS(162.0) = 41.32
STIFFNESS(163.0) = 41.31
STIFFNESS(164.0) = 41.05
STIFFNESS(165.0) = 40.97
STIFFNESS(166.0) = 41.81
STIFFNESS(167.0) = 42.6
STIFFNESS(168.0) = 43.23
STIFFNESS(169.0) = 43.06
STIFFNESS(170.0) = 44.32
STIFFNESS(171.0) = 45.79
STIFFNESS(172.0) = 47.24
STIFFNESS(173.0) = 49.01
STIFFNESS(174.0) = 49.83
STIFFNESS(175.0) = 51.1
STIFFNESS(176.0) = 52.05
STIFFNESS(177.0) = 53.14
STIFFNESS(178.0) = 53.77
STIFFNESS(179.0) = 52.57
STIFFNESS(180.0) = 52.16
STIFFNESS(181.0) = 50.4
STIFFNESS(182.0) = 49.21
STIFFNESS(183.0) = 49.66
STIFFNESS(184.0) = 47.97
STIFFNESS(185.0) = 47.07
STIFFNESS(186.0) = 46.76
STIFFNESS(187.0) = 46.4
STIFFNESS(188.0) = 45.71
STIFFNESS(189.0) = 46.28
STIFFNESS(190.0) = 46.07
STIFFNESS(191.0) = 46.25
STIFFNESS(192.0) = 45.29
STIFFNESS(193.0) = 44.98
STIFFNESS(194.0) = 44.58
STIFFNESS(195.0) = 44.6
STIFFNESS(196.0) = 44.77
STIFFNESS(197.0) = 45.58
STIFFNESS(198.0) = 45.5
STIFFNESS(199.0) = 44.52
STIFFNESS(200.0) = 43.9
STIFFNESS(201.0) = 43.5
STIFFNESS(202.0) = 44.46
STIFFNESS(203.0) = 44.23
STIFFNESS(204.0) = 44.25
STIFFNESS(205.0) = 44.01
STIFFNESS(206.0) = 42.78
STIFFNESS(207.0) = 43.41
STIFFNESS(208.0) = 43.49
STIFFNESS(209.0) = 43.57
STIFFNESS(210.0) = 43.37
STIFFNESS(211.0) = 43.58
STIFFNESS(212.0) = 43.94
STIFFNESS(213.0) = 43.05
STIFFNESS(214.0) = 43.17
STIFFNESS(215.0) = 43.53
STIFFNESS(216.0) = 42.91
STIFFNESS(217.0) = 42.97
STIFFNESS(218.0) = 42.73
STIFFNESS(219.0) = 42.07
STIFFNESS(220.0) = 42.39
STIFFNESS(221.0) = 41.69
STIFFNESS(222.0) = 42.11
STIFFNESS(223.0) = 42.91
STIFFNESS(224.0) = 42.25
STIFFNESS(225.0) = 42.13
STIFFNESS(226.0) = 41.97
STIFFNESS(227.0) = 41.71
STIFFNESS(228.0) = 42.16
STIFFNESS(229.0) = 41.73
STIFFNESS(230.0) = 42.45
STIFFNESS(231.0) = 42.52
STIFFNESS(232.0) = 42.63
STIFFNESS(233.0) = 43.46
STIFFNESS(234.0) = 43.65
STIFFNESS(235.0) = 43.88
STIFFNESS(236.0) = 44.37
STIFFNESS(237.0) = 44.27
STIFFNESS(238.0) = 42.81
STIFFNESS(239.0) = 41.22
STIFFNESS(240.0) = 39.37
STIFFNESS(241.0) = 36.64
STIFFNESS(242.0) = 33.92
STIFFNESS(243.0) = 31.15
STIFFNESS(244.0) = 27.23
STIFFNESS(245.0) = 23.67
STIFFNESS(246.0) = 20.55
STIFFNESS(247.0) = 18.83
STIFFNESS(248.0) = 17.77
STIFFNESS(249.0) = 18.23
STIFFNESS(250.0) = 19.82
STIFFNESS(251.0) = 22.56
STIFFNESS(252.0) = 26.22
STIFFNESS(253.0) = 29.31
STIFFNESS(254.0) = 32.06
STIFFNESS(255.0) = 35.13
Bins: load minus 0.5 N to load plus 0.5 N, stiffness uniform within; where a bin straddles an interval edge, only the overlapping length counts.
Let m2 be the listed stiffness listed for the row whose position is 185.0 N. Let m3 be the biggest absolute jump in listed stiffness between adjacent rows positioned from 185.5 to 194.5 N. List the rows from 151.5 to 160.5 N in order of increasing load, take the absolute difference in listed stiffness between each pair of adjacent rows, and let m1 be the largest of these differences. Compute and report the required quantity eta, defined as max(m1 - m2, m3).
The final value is 0.96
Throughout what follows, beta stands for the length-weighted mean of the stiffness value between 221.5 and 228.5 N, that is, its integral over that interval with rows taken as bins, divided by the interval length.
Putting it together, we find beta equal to 42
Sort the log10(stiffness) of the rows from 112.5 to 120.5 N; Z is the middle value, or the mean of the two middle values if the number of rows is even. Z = 1.44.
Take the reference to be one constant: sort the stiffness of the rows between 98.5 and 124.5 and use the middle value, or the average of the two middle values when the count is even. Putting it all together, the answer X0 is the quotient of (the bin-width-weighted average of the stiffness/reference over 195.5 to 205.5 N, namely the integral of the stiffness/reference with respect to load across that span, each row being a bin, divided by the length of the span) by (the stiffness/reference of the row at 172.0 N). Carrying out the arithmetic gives 0.94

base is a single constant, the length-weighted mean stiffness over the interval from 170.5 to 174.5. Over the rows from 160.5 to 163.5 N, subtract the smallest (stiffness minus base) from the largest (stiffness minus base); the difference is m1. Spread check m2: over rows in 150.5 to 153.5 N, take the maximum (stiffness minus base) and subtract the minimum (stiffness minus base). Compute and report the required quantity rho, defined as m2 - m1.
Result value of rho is 1.0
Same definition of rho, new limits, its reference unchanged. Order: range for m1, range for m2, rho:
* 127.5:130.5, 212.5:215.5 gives -1.4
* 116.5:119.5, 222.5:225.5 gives -0.3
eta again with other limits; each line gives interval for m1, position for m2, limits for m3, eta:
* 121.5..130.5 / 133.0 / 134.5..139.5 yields 1.25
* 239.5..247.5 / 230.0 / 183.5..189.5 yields 0.90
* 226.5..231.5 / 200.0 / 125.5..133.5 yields 0.95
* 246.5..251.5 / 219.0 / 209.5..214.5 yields 0.89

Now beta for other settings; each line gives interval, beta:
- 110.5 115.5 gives 30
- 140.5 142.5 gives 35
